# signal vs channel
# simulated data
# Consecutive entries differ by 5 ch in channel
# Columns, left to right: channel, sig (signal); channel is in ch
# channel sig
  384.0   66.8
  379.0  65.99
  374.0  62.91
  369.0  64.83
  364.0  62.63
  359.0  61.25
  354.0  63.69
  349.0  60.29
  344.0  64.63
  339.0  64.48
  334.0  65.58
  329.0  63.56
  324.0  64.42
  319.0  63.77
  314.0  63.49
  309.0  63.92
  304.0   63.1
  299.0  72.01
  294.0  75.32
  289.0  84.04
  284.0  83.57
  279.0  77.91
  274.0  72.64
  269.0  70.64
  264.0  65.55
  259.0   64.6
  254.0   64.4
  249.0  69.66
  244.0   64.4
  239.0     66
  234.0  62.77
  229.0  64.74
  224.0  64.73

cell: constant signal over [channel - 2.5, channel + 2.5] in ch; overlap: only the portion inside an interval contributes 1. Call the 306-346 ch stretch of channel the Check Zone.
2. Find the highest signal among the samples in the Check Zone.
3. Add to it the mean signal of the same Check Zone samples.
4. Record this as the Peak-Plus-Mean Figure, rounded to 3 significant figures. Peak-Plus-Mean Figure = 130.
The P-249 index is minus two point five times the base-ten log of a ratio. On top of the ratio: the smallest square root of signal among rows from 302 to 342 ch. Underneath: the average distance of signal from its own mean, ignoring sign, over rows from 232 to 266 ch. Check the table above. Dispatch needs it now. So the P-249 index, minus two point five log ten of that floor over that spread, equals -1.8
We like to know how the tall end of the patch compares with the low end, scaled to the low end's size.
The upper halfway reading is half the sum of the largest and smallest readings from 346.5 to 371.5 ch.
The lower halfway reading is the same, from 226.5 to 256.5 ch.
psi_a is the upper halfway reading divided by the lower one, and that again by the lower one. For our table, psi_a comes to 0.014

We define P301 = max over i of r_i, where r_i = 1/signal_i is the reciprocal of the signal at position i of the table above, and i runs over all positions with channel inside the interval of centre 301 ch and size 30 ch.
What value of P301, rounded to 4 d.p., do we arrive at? 0.0158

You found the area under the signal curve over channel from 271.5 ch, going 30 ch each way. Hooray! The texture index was 4324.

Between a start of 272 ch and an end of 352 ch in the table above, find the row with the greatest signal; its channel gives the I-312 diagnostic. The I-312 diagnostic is 289.0 ch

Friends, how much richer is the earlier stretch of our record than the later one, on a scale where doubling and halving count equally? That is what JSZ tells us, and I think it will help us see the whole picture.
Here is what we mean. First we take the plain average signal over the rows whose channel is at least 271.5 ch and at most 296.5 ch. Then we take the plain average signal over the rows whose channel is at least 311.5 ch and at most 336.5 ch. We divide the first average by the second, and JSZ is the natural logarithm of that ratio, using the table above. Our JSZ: 0.204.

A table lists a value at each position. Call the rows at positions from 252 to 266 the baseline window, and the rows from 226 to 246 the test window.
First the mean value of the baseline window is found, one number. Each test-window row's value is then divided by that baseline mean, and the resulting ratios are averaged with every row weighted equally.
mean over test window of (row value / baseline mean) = 0.99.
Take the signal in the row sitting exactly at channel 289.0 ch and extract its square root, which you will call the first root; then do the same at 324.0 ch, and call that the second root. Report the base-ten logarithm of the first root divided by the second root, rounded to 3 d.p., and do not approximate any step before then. 0.058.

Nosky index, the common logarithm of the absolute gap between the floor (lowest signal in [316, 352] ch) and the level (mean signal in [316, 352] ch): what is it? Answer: 0.55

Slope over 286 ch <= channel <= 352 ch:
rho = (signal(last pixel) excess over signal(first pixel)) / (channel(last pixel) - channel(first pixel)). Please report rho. -0.40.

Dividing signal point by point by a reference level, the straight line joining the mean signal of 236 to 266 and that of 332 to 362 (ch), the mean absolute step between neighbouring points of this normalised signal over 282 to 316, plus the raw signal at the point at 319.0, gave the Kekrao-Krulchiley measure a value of 63.8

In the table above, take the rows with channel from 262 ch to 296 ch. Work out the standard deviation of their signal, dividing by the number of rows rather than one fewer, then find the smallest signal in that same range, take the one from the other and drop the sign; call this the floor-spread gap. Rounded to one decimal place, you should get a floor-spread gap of 59.3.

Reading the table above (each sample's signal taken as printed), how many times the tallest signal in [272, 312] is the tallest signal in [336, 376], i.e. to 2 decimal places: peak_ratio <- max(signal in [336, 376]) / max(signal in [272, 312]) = 0.77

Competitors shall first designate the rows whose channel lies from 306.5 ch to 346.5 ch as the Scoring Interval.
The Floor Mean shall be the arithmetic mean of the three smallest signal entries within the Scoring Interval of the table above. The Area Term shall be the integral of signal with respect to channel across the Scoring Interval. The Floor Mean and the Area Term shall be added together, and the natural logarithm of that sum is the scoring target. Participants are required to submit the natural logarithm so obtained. 7.9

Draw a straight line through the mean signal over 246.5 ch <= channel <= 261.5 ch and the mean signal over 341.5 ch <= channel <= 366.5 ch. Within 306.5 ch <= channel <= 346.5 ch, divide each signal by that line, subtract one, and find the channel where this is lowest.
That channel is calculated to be 314.0 ch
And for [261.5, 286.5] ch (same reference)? 264.0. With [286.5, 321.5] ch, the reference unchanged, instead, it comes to 304.0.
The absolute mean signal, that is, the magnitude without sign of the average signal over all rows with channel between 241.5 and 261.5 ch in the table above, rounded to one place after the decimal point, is 65.8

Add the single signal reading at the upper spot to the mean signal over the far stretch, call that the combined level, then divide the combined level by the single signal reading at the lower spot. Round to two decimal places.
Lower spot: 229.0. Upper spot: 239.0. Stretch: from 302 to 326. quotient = 2.00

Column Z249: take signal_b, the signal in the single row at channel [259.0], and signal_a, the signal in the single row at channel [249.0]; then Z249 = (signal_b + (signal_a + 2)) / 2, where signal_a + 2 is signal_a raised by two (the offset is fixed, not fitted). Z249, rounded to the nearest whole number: 68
